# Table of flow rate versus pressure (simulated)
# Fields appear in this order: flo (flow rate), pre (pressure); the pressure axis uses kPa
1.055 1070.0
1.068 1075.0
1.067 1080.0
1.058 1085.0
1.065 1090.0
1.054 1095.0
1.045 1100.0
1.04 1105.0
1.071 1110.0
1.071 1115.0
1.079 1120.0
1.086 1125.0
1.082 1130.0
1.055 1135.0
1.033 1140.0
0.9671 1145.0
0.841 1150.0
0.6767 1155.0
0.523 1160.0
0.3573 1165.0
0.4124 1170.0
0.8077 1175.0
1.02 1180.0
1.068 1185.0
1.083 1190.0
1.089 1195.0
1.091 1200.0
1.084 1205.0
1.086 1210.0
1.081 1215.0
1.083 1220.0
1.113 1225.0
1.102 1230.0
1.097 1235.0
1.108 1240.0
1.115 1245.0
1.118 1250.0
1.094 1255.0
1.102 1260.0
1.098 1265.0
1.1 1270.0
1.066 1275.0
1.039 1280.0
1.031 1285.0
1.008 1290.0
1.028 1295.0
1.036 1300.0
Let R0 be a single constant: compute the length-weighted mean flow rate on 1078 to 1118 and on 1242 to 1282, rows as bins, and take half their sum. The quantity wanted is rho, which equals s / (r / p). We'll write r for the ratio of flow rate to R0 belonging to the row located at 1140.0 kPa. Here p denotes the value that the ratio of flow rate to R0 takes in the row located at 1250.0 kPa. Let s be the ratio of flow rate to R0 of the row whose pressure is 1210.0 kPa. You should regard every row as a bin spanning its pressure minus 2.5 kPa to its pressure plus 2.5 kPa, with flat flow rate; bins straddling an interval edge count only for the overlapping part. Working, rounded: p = 1.04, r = 0.96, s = 1.01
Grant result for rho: 1.09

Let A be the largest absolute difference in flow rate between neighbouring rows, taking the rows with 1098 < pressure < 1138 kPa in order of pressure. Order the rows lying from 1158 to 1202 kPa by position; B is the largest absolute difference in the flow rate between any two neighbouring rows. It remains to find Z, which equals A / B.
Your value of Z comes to 0.1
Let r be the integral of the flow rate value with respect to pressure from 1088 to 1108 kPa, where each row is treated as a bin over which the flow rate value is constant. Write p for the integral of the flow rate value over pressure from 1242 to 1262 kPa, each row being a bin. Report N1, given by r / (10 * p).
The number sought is 0.095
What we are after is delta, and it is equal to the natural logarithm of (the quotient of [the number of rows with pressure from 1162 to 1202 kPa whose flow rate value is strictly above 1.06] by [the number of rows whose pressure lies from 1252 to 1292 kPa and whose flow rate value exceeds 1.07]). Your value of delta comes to 0.0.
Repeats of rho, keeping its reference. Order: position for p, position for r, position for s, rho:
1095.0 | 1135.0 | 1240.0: 1.03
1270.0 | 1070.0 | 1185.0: 1.04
